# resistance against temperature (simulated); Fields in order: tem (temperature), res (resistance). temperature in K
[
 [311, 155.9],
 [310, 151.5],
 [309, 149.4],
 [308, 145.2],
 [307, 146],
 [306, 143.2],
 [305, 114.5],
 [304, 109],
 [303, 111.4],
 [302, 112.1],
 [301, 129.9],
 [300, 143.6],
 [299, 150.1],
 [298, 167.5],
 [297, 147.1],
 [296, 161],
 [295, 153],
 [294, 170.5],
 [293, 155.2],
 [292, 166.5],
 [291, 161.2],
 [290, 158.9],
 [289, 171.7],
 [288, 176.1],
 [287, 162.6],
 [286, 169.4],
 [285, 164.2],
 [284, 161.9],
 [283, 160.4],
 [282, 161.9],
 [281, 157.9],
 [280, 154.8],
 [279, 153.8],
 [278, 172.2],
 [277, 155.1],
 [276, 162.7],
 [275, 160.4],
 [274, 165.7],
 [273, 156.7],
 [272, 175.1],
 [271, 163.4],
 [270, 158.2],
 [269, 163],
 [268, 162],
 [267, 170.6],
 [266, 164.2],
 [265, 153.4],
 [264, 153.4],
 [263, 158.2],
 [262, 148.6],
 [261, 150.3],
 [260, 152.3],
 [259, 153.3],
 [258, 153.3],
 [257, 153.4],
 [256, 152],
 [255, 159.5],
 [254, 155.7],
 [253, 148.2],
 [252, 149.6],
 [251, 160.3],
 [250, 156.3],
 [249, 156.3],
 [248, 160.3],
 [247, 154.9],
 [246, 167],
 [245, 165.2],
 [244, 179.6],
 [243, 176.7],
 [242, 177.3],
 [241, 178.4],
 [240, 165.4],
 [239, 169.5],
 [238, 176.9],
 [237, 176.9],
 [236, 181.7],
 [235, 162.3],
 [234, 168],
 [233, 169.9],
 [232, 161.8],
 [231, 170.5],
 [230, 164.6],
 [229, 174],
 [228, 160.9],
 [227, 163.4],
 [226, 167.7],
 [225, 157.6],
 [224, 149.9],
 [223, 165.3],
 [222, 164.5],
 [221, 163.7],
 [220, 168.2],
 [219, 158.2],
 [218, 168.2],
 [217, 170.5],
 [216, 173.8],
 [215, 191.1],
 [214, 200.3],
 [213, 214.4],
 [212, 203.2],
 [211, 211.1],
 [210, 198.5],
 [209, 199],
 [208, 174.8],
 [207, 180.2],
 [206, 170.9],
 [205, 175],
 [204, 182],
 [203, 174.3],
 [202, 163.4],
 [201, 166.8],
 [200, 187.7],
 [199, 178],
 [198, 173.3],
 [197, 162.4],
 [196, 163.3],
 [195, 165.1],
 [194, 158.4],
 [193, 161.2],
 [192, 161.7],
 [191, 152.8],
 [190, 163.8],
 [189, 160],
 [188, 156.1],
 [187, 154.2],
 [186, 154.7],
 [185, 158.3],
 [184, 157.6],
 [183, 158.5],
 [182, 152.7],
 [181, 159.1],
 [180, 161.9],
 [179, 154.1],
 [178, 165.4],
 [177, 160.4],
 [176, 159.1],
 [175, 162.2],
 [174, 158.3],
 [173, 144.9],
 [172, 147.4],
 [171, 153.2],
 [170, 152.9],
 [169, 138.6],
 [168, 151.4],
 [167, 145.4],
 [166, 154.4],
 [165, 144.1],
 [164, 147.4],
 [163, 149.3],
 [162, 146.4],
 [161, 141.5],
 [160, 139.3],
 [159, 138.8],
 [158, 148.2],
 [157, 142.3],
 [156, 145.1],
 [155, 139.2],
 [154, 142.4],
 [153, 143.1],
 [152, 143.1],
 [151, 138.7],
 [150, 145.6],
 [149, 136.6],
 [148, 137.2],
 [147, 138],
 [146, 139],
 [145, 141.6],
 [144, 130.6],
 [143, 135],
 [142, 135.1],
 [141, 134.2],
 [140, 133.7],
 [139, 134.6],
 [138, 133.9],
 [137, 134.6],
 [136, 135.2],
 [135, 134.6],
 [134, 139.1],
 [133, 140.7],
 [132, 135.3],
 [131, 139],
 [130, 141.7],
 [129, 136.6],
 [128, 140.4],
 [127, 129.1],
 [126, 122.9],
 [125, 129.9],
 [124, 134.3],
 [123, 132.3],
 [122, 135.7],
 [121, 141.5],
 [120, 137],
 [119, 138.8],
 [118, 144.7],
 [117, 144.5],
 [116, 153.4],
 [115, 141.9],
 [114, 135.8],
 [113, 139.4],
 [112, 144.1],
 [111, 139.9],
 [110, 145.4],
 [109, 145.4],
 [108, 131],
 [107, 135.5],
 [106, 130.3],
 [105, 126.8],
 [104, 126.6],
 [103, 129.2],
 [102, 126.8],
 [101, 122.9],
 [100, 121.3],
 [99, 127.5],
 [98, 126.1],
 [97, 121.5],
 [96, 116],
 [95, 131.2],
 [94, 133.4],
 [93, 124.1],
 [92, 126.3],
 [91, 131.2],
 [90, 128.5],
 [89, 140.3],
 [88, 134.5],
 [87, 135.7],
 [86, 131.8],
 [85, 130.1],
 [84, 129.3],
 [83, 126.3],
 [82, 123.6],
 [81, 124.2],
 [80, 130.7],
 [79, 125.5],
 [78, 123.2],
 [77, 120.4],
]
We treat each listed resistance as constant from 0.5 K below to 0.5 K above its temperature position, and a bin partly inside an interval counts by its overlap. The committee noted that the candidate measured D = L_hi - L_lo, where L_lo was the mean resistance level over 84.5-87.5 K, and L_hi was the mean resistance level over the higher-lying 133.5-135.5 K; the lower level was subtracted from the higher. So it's 4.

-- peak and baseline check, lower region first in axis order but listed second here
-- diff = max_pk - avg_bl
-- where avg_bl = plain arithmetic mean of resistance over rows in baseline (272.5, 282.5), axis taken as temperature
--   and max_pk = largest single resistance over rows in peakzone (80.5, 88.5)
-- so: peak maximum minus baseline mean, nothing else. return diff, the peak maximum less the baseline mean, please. -24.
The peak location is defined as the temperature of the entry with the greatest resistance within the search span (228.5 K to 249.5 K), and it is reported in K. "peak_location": 236 K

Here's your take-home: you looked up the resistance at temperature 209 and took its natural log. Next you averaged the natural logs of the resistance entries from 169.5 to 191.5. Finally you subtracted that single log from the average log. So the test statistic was -0.24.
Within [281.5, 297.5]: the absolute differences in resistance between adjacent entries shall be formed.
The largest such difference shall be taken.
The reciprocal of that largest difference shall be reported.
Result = 0.057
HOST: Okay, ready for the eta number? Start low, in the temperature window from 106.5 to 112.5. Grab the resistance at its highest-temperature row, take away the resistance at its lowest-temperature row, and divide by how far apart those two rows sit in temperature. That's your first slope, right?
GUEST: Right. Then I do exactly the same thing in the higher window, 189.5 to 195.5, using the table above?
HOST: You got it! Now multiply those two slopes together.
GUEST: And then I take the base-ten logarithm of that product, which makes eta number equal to -0.3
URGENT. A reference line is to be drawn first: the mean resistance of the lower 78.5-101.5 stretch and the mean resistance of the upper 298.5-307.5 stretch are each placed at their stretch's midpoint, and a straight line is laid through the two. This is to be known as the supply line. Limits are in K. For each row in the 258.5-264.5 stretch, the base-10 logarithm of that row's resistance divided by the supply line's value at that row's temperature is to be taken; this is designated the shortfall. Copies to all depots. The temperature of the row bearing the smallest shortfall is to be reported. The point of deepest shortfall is 262 K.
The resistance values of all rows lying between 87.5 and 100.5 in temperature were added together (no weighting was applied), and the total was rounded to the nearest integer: 1662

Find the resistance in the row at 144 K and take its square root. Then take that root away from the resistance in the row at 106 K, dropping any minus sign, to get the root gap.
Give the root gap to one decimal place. 118.9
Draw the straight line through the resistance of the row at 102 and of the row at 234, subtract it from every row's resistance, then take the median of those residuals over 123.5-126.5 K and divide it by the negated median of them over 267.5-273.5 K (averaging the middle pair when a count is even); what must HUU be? -0.2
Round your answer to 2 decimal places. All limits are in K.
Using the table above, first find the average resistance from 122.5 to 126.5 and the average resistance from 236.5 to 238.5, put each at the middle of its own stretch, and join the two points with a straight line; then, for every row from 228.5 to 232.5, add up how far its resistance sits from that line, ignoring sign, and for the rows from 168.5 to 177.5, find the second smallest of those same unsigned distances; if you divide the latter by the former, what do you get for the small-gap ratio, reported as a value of 0.15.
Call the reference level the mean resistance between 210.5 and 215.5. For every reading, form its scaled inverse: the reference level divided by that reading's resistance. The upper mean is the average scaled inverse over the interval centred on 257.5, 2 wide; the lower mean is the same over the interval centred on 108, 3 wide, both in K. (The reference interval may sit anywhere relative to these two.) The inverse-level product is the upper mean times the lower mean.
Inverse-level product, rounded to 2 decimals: 1.98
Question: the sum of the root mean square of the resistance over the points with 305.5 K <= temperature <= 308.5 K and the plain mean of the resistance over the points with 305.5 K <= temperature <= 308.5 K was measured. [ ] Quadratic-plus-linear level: 290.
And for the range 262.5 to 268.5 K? 321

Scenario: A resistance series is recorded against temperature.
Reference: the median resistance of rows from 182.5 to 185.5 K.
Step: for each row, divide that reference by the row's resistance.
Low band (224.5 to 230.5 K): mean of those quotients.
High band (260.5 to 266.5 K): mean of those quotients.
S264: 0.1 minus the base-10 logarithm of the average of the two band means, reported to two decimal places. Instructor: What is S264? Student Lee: 0.10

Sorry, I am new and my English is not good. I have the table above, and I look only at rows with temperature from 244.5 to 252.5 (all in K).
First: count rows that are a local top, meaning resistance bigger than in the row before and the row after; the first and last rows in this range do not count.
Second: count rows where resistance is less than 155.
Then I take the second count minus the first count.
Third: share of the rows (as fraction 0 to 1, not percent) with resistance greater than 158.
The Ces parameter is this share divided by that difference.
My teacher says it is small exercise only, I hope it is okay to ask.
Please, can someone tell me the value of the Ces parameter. -0.50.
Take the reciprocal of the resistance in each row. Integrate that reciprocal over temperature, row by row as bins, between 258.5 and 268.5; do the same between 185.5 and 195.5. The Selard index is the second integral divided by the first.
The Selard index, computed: 0.99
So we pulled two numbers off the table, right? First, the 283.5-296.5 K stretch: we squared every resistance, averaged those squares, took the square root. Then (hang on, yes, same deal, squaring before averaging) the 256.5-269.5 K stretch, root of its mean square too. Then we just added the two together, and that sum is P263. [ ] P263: 321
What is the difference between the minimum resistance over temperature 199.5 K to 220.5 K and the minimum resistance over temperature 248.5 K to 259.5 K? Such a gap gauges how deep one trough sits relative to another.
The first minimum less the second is 10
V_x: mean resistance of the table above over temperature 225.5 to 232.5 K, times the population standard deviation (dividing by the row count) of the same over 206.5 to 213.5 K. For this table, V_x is 2282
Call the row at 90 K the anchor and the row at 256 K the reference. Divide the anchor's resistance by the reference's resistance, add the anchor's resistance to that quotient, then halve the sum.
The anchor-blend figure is 65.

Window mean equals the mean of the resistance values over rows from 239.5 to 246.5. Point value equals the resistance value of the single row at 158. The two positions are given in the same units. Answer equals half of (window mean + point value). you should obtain 160.5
